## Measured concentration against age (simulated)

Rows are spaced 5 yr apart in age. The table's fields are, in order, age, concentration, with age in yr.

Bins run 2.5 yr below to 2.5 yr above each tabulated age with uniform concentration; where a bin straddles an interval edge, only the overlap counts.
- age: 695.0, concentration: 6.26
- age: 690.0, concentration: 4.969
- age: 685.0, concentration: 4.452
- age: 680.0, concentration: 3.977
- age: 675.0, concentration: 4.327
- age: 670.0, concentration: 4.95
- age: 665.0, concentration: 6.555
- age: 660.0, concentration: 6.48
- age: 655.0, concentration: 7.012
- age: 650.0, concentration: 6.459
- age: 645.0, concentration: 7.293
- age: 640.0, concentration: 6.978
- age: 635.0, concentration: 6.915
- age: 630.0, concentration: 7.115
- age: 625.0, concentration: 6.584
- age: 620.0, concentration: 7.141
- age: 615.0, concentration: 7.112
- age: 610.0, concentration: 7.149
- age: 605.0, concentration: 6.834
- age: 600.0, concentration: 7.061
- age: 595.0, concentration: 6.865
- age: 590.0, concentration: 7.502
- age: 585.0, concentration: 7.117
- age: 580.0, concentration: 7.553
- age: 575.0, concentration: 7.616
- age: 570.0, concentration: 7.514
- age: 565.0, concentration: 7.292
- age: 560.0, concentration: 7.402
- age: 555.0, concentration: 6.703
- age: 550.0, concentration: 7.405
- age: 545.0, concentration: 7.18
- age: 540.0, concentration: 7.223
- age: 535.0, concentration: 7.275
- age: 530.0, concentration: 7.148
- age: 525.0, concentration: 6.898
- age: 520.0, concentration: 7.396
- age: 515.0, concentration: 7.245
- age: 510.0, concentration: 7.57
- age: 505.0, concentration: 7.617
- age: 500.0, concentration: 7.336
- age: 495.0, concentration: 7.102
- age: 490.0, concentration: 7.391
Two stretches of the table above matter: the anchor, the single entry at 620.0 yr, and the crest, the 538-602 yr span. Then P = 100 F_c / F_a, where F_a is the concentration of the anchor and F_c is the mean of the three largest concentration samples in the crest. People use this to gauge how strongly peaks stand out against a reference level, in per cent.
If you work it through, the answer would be 106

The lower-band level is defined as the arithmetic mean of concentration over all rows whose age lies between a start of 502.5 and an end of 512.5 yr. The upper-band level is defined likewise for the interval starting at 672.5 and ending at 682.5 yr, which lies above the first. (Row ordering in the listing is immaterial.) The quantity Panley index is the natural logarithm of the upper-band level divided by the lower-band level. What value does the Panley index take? -0.60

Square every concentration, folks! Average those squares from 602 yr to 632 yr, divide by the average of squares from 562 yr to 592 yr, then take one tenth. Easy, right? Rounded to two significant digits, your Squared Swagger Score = 0.088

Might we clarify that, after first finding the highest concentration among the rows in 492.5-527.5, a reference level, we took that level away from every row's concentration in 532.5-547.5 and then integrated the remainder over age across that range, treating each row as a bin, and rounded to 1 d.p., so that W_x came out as -5.9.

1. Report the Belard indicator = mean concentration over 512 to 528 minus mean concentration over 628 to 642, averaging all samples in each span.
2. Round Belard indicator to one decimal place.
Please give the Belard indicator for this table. 0.2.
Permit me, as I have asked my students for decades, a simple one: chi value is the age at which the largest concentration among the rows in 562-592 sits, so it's 575.0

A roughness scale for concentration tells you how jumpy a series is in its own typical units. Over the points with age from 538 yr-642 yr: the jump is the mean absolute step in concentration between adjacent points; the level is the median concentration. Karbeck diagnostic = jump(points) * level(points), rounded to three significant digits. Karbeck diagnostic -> 2.06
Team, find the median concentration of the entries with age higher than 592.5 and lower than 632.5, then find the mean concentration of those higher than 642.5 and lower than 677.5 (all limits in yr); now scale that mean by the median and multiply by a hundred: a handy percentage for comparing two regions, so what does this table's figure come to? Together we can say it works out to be 87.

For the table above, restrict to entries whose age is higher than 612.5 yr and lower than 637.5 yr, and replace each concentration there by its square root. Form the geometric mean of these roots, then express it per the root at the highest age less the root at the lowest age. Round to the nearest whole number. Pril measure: -71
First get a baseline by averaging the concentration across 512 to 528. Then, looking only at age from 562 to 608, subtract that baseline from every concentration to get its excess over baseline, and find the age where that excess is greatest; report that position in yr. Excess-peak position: 575.0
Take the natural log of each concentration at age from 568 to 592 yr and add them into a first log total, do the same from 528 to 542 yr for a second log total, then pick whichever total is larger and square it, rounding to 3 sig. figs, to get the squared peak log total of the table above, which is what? 101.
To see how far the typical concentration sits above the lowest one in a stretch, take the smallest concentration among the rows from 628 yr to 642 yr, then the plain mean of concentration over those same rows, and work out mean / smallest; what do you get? 1.01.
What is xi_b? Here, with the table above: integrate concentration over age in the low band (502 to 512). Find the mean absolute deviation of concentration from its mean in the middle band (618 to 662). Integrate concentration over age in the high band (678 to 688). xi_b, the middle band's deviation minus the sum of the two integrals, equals -118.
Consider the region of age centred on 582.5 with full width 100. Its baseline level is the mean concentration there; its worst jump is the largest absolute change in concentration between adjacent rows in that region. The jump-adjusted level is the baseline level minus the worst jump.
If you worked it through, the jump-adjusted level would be 6.48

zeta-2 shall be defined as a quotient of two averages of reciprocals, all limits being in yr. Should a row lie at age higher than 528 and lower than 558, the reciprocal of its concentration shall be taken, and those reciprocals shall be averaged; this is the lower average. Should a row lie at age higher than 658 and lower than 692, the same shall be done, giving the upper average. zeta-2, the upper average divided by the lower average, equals 1.45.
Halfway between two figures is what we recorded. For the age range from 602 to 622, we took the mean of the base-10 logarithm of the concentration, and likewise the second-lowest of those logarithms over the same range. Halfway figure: 0.850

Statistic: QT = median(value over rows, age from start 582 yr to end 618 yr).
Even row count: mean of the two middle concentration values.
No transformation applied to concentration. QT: 7.11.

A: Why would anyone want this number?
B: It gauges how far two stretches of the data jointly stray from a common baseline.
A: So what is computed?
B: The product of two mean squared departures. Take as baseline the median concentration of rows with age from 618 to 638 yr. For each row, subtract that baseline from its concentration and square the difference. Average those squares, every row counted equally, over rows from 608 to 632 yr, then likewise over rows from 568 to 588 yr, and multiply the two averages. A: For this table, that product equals 0.01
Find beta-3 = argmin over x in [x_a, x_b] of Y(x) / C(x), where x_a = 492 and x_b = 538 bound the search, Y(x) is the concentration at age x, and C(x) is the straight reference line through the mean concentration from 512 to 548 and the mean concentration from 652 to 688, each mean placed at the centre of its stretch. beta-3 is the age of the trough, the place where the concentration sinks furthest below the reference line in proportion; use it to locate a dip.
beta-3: 495.0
